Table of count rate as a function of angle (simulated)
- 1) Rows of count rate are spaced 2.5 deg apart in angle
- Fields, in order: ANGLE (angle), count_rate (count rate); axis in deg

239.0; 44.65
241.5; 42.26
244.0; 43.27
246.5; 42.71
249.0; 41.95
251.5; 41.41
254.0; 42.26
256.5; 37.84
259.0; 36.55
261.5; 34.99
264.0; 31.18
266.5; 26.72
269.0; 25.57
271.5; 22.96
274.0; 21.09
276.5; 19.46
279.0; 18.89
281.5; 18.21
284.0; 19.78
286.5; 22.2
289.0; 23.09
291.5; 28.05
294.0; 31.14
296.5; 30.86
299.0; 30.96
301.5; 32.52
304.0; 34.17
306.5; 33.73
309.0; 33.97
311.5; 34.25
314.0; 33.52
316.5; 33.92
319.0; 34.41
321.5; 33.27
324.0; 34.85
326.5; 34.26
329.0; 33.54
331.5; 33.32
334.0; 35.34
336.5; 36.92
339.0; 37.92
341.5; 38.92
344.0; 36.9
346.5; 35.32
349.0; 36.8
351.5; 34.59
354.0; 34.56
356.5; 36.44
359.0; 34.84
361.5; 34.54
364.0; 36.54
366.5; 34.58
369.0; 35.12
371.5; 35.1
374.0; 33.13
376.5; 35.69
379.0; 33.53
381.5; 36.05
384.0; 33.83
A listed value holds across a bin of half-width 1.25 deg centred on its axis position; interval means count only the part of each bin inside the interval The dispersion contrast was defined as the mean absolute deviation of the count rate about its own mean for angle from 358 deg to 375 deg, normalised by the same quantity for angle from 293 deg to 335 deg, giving 0.65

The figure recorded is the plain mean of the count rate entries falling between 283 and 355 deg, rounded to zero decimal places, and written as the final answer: 33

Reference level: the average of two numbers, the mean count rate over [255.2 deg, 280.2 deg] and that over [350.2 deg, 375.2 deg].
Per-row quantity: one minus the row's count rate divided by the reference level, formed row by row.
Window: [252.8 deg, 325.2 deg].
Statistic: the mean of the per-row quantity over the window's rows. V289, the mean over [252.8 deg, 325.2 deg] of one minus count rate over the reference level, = 0.05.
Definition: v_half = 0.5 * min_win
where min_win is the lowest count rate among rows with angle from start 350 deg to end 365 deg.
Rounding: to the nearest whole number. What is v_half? 17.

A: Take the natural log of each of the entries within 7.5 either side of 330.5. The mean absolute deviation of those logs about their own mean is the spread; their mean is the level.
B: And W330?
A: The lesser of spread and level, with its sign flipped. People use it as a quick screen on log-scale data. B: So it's -0.029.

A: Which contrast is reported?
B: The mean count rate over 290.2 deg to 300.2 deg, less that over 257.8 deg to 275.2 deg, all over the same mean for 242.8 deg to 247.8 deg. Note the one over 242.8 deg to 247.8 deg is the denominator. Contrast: 0.04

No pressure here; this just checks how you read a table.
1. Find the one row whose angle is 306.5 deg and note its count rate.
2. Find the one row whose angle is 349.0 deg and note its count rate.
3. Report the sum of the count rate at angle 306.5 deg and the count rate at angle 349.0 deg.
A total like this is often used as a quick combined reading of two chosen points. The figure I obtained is 71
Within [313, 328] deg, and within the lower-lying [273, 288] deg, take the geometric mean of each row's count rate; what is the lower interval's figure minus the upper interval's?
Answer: -14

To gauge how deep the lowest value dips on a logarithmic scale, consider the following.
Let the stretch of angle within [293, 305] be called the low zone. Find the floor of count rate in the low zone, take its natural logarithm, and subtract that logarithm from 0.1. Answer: -3.33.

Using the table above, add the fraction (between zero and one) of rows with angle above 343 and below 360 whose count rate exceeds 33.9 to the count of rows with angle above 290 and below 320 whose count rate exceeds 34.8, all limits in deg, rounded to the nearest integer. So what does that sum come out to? 1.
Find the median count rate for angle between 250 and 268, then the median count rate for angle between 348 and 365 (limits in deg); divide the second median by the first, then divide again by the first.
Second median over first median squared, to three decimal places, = 0.026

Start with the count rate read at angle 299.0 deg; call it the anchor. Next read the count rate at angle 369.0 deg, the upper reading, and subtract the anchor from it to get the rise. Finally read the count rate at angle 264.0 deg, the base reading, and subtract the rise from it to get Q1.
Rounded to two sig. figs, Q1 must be 27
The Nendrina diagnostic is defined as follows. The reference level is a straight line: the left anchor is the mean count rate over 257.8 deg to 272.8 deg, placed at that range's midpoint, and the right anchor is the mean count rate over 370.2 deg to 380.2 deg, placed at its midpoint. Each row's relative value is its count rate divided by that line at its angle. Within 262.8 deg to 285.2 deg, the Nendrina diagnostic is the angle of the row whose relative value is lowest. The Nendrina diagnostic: 281.5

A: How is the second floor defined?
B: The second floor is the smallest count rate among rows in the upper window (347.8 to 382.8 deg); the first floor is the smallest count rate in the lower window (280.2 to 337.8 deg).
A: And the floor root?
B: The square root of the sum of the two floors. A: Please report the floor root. 7.17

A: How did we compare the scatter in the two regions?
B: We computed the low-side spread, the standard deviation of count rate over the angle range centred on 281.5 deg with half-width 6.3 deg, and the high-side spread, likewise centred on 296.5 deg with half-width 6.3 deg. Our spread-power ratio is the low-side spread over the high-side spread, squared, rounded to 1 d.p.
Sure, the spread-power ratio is 0.9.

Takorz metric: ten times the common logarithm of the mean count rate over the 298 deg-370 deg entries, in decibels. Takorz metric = 15.4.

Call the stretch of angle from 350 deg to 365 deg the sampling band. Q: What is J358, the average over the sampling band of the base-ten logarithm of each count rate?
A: 1.55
